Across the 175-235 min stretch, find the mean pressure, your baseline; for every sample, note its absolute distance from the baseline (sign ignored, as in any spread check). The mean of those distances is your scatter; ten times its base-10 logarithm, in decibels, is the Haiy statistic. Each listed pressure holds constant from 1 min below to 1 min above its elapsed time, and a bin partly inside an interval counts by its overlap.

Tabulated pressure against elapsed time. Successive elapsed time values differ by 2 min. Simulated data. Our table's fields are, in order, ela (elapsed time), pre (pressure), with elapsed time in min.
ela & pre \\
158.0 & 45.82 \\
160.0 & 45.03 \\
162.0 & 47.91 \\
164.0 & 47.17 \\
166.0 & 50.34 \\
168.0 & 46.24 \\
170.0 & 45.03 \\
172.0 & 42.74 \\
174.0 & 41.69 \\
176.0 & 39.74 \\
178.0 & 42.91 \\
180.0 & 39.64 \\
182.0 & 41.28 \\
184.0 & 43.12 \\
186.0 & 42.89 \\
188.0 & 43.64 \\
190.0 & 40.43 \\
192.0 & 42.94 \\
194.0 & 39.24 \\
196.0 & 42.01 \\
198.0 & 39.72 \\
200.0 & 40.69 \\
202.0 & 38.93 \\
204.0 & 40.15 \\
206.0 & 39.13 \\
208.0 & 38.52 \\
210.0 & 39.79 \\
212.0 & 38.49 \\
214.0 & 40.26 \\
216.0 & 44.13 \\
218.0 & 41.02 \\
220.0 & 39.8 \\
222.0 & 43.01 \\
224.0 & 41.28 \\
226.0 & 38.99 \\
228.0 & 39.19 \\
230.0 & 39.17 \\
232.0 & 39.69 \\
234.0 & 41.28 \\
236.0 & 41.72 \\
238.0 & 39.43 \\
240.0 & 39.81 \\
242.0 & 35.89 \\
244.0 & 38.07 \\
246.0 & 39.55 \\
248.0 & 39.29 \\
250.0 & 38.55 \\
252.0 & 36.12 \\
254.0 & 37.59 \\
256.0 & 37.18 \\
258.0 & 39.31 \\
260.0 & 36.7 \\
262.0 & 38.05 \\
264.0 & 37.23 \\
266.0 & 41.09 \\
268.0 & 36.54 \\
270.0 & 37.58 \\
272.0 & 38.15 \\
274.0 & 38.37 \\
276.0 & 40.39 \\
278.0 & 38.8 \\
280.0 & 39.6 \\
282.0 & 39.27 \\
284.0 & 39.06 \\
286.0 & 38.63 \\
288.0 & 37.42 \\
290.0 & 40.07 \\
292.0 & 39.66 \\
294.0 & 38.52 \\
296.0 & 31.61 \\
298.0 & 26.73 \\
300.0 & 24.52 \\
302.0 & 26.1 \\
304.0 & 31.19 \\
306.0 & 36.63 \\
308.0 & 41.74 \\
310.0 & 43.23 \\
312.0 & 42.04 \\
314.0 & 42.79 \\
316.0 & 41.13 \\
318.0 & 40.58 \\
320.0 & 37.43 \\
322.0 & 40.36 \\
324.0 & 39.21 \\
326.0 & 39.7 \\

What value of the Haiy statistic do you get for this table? 1.5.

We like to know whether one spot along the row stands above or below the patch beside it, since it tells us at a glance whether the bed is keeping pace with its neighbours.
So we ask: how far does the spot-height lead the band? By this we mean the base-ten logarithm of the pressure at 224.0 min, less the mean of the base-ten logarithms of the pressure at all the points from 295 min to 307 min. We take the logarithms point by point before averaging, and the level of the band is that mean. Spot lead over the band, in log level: 0.151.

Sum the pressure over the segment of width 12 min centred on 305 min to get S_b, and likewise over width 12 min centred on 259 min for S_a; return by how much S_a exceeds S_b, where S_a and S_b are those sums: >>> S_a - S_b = 23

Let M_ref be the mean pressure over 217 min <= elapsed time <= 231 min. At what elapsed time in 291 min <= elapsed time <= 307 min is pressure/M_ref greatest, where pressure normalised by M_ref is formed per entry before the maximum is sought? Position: 292.0 min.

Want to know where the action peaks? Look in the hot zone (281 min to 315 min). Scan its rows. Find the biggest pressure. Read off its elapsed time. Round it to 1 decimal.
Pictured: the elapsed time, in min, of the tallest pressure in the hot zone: 310.0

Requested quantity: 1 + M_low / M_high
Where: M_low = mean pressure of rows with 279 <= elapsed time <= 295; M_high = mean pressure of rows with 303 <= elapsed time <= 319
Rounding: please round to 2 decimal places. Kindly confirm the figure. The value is 1.98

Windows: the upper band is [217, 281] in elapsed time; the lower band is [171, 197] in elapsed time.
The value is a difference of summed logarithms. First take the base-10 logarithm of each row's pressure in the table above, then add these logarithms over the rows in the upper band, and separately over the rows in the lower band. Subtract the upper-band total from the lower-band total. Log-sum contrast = -30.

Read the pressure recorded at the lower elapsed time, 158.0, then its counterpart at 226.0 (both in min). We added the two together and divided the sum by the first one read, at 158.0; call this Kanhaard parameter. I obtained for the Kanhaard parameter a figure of 1.85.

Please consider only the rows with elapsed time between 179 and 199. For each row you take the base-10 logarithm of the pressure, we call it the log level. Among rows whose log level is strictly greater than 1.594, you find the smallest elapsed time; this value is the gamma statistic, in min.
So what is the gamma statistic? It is 180.0 min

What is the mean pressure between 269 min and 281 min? 38.8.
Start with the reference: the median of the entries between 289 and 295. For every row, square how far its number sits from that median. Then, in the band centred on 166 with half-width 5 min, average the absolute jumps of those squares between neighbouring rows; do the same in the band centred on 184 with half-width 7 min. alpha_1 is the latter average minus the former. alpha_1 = -31.2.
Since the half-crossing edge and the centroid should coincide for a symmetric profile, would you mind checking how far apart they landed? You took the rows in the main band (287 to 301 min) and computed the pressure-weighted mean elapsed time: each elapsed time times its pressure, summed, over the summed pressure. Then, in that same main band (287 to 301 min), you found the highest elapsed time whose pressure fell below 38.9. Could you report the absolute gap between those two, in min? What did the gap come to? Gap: 6.6 min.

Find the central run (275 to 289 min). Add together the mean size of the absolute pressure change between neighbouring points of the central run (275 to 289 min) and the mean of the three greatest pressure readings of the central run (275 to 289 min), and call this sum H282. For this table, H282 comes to 40.5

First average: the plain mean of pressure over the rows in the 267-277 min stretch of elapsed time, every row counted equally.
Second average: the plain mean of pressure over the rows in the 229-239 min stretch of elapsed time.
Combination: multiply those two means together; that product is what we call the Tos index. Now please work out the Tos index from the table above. 1538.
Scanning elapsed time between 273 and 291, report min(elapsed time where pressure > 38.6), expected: 276.0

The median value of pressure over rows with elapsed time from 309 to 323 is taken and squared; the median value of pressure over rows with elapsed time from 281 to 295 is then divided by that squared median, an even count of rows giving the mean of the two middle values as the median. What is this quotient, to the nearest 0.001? 0.023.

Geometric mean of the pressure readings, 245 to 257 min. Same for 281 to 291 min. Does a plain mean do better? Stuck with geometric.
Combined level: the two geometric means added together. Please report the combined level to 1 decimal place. 76.9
